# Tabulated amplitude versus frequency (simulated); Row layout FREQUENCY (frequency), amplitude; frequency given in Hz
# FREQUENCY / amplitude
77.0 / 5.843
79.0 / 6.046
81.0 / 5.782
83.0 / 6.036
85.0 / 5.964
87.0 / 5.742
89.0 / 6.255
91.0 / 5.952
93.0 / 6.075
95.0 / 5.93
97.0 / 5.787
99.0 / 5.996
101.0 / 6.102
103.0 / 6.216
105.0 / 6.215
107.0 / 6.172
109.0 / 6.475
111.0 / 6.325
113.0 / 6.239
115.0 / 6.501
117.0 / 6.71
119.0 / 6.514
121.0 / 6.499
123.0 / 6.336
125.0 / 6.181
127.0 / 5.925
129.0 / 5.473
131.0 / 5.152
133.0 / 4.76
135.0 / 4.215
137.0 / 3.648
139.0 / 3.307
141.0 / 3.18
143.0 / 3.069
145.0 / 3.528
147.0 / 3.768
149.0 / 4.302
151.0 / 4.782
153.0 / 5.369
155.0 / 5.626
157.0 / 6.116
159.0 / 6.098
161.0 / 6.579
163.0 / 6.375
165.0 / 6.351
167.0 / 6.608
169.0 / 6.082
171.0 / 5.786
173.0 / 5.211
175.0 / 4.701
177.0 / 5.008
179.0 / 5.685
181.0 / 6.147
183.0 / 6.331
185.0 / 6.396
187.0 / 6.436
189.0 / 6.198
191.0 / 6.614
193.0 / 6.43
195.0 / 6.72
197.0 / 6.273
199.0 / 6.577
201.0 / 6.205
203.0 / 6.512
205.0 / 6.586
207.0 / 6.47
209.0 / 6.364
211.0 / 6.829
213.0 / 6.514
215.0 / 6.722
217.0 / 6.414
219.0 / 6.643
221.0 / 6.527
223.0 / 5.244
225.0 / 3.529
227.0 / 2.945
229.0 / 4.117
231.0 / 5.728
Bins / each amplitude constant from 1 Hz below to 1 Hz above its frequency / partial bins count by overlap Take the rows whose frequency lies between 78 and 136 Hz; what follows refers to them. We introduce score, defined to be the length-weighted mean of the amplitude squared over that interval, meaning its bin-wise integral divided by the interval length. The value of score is 36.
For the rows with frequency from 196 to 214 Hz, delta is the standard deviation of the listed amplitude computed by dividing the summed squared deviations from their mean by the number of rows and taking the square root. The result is 0.18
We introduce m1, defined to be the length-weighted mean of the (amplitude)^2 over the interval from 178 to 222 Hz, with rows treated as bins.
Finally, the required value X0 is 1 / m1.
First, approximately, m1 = 41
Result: 0.024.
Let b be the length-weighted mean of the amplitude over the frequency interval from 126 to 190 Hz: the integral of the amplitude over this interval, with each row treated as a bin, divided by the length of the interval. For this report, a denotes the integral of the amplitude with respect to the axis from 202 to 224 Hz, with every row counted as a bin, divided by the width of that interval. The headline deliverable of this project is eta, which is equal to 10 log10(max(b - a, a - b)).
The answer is 1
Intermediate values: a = 6.44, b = 5.3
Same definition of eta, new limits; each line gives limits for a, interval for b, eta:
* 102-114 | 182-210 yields -8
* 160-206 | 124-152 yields 3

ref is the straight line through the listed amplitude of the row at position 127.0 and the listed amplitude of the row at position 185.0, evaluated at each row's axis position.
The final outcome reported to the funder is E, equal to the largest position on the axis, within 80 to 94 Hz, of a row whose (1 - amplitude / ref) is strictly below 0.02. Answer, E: 93.0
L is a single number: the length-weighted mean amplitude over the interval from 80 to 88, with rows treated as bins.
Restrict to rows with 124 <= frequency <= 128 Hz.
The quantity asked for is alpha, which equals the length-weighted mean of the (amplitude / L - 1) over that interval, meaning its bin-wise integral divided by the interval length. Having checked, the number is 0.03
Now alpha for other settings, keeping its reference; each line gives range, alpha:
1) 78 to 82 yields 0.01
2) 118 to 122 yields 0.11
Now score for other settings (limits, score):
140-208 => 34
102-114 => 39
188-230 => 37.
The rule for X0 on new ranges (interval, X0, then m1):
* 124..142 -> 0.044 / 23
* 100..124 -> 0.025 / 40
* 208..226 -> 0.026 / 38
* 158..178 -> 0.029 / 35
